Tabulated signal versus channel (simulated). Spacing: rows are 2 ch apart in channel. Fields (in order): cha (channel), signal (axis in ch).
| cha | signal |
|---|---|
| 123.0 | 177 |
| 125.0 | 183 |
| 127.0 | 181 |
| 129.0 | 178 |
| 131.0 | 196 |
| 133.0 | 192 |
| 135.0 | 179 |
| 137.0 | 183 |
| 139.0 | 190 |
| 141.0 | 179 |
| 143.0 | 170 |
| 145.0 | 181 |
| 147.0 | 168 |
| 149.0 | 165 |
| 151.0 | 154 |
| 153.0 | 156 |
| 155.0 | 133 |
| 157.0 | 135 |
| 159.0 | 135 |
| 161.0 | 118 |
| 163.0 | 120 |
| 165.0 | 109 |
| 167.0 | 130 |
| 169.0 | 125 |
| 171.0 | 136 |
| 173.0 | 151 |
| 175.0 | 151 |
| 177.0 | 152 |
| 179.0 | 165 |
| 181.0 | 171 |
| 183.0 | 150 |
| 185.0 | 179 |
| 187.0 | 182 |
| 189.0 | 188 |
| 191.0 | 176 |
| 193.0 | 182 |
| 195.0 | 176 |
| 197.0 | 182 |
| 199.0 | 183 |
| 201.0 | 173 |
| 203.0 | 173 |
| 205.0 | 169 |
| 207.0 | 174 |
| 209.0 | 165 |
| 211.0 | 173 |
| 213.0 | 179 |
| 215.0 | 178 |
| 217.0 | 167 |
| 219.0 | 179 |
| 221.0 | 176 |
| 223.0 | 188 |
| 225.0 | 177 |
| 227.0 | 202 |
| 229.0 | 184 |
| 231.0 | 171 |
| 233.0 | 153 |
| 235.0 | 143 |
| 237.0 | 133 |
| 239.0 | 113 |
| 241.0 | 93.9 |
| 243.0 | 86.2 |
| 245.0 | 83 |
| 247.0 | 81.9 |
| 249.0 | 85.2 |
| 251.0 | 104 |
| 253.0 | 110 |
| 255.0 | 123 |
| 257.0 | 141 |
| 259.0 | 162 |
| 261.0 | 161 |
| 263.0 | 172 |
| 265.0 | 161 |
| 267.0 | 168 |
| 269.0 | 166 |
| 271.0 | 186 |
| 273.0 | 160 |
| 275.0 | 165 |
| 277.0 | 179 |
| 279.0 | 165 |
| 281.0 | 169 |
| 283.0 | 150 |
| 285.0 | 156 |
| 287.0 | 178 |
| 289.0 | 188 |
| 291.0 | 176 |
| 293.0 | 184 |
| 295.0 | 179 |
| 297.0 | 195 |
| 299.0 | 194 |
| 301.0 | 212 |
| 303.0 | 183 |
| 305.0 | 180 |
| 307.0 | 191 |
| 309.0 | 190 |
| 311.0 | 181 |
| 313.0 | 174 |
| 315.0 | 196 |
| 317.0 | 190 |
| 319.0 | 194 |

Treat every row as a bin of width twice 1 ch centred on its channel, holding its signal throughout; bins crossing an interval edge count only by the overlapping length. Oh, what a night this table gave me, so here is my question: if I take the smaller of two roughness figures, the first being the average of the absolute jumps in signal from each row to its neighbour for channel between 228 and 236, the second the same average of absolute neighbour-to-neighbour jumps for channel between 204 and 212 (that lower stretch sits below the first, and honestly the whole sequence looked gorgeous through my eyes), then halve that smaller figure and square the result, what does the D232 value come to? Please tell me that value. 13.4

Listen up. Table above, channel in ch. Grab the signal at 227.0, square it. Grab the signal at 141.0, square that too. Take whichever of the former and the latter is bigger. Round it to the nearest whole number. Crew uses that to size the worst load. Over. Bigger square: 40804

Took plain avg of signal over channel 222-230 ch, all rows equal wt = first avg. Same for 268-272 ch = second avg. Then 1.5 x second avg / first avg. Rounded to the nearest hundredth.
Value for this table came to 1.41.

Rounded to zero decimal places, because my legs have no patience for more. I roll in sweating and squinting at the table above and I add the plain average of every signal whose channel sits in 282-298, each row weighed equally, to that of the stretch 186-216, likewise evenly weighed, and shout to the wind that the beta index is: 353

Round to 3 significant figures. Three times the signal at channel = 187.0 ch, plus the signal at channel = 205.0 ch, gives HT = 715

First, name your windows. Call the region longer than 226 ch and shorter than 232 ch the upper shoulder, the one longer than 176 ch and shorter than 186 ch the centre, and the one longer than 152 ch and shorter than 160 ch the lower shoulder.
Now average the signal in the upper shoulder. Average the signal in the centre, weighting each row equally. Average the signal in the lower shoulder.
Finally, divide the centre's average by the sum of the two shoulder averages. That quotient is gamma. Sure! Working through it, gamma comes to 0.50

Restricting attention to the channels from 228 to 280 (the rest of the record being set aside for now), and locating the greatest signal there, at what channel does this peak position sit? 271.0 ch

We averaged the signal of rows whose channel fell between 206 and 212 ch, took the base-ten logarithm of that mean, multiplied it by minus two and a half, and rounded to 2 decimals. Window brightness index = -5.58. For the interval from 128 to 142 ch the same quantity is -5.67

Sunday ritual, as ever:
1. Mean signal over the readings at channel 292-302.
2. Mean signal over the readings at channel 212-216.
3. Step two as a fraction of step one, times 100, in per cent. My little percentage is 93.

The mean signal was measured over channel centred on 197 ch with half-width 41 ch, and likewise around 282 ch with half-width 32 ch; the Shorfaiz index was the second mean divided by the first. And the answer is 1.04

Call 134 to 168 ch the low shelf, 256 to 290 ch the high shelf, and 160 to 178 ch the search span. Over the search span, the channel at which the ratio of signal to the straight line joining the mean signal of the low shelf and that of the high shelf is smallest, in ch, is 165.0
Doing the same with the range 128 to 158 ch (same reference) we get 155.0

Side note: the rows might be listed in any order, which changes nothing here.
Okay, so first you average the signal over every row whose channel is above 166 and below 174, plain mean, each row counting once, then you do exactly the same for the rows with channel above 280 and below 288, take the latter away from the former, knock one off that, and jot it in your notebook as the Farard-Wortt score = -29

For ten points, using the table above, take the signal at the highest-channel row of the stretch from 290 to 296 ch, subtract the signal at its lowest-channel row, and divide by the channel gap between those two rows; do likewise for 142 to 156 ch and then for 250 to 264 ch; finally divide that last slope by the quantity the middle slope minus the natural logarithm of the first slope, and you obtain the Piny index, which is -2.0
